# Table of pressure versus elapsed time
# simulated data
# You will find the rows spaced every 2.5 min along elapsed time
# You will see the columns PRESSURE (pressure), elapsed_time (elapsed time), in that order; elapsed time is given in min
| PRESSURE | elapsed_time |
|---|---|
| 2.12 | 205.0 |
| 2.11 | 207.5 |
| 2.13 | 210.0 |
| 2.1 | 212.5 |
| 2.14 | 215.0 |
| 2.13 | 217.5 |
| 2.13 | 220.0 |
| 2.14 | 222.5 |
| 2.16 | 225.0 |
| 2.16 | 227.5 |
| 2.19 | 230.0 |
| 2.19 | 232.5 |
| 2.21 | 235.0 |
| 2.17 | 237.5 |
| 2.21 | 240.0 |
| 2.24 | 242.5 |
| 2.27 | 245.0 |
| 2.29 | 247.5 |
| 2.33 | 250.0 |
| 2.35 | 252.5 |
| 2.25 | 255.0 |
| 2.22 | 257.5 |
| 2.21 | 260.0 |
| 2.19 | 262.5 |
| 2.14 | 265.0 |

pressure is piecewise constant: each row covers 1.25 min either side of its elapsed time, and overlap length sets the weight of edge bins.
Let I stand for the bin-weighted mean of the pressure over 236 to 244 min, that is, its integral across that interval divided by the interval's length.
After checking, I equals 2.21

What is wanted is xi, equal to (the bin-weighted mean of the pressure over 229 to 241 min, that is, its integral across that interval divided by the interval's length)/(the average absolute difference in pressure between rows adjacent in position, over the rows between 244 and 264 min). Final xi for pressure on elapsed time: 64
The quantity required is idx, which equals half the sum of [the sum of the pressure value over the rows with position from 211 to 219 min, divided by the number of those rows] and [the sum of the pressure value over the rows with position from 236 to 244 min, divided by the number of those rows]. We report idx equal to 2.165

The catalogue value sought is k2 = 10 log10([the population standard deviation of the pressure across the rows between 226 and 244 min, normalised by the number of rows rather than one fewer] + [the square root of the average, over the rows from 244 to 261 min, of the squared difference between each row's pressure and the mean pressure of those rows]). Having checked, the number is -11.3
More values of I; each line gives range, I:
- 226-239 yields 2.18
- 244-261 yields 2.28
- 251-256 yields 2.30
